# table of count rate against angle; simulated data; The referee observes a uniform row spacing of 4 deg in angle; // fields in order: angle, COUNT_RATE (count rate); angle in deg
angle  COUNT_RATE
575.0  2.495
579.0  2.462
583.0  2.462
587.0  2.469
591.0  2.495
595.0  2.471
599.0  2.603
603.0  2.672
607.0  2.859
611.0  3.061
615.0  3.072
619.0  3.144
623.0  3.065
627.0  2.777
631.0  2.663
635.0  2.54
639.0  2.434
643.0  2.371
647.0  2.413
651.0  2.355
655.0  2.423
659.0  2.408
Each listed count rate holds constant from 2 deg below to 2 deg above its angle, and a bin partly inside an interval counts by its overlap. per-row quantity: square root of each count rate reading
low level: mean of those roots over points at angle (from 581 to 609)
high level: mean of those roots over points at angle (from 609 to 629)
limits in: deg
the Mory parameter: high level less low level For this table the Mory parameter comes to 0.13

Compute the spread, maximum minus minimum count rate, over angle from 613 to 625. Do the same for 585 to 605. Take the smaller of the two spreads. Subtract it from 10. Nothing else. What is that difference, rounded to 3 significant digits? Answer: 9.92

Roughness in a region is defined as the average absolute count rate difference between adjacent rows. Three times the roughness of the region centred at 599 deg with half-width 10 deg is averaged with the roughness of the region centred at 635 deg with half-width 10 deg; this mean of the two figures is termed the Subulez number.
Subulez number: 0.205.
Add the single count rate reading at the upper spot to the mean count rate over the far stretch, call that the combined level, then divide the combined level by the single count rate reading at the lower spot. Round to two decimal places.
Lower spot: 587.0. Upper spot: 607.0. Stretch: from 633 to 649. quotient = 2.15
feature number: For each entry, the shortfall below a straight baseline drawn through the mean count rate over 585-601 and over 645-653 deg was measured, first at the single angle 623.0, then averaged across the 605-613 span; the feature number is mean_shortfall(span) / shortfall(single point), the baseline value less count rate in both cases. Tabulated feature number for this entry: 0.8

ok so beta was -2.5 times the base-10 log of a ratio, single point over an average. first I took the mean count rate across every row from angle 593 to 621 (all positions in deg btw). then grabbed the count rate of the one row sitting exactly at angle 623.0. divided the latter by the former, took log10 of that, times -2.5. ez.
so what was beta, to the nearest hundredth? -0.08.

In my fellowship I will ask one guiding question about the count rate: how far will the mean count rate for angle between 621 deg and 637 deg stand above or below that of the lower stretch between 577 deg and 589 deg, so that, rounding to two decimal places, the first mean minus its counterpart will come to 0.30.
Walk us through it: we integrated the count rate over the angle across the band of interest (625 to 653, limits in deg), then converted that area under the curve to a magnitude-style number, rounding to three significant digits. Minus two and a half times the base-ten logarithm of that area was -4.62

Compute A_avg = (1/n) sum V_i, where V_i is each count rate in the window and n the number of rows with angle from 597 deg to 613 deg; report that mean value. 2.80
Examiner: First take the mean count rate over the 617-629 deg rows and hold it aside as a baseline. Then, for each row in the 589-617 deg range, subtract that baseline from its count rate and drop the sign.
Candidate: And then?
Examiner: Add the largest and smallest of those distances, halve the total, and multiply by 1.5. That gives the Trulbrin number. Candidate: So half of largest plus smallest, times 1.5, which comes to 0.44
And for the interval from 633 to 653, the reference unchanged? 0.82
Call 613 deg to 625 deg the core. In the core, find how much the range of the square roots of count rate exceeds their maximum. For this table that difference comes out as -1.75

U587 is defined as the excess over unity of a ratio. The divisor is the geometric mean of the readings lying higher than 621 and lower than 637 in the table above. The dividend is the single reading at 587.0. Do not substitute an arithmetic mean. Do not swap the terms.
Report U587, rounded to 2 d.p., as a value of -0.10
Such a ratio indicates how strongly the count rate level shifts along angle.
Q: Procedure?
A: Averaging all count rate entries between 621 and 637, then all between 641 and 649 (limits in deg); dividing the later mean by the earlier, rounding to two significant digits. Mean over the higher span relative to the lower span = 0.87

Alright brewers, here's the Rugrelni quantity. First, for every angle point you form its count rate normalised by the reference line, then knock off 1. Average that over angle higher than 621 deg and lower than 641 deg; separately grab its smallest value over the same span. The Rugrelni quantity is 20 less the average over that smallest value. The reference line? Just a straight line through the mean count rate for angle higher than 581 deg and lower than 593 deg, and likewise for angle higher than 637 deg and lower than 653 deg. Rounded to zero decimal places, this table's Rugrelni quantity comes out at 11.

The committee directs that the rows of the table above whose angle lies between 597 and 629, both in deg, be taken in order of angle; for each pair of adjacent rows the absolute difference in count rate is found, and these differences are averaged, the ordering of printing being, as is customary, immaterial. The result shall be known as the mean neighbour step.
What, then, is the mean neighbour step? 0.13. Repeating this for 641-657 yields 0.06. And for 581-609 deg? 0.07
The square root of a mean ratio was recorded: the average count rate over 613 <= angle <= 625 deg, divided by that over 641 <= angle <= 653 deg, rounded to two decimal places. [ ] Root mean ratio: 1.14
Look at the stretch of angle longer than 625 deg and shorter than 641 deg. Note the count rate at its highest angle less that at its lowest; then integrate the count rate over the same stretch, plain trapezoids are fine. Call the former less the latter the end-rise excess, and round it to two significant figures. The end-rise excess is -42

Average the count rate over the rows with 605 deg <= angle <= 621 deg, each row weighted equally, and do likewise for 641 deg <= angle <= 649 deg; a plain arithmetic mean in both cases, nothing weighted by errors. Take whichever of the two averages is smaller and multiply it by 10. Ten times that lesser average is 23.9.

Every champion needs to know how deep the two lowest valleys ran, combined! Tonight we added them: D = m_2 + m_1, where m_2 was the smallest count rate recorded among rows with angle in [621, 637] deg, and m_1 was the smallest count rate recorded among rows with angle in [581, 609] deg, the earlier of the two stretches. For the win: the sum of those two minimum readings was 5.00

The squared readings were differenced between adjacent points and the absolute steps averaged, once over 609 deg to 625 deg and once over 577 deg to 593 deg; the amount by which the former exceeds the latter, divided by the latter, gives 5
